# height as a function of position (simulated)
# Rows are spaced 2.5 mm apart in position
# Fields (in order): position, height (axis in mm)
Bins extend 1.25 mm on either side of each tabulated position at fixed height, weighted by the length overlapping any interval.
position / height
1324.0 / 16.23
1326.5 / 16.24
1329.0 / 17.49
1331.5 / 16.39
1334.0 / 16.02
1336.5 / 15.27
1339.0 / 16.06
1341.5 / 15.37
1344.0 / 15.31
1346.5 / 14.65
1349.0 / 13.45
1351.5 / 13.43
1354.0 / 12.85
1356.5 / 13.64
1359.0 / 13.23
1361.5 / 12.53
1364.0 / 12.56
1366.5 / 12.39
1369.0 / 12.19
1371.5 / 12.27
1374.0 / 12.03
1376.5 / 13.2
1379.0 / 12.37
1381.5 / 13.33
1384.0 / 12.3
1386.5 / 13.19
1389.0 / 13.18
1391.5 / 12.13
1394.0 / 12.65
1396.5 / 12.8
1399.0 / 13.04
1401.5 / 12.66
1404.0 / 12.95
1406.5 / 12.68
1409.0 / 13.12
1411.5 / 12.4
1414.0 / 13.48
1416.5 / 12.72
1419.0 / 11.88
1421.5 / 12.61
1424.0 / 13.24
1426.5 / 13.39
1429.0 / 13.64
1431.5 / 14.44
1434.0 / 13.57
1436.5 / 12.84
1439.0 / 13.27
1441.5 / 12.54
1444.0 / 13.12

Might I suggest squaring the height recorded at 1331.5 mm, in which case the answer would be 269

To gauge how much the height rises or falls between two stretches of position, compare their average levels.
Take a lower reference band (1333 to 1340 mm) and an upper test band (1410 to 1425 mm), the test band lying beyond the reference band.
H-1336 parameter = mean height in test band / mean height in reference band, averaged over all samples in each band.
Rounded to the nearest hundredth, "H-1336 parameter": 0.81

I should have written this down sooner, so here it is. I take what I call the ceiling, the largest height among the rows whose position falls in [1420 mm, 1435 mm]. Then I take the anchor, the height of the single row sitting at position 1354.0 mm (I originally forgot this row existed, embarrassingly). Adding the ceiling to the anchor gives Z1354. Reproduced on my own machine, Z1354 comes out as 27.3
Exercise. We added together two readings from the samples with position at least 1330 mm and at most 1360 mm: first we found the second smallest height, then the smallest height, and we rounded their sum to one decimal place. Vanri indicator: 26.1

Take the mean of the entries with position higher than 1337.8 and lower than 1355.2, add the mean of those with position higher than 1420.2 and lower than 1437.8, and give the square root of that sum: 5.28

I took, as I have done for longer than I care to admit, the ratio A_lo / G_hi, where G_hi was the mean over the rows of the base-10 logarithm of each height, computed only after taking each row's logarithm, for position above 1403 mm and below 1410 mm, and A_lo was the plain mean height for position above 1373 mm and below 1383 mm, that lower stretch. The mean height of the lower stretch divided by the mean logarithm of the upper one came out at 11.5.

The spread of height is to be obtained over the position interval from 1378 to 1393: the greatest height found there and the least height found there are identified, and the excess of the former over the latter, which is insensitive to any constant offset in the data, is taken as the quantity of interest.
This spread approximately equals 1.2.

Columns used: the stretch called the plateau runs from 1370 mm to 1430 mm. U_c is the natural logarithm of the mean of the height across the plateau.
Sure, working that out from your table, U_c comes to 2.55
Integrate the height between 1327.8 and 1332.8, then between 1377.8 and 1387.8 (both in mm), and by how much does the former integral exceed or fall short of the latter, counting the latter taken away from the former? -43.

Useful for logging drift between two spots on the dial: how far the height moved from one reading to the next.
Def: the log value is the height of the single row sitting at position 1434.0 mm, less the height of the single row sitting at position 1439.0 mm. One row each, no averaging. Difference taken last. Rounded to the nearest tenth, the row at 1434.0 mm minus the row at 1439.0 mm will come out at 0.3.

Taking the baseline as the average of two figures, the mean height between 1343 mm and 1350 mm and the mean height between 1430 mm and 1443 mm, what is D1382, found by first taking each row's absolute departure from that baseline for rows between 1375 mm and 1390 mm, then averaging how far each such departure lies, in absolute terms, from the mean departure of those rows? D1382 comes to 0.40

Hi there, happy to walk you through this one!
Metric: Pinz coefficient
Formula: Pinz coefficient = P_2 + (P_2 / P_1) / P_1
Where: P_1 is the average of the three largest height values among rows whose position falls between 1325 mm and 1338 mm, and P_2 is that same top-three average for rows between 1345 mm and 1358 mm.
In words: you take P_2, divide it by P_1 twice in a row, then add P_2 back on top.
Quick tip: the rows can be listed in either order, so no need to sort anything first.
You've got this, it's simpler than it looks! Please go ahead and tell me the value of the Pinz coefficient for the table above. 14.0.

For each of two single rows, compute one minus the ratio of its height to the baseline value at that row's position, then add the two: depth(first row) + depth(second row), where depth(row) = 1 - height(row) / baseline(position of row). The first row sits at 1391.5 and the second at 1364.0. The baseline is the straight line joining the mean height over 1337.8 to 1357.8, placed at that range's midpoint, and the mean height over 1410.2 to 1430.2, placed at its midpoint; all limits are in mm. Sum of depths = 0.20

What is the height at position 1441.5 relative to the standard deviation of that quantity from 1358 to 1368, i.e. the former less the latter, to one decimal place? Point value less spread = 12.2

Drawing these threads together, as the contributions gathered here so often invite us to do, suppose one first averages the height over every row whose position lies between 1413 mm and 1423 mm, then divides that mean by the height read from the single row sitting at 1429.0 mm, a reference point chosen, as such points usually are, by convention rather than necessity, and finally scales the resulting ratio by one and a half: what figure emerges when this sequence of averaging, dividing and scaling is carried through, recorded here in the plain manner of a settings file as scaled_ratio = 1.39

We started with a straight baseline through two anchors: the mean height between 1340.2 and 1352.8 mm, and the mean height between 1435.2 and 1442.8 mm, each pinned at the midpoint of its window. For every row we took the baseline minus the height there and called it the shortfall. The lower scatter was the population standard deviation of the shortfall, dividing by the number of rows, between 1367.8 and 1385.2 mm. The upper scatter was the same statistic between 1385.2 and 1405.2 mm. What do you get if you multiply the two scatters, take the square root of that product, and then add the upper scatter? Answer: 0.7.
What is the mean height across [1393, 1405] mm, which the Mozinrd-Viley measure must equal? 12.8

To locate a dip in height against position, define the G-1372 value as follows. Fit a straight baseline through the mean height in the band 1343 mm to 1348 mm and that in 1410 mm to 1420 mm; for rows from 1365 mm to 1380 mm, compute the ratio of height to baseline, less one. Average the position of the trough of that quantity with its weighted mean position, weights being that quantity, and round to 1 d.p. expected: 1373.0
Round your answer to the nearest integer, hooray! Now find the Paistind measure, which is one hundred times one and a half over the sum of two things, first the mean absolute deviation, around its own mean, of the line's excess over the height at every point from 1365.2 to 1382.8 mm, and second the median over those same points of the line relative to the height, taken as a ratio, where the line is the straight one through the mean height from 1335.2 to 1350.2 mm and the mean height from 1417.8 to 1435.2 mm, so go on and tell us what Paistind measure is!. 91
